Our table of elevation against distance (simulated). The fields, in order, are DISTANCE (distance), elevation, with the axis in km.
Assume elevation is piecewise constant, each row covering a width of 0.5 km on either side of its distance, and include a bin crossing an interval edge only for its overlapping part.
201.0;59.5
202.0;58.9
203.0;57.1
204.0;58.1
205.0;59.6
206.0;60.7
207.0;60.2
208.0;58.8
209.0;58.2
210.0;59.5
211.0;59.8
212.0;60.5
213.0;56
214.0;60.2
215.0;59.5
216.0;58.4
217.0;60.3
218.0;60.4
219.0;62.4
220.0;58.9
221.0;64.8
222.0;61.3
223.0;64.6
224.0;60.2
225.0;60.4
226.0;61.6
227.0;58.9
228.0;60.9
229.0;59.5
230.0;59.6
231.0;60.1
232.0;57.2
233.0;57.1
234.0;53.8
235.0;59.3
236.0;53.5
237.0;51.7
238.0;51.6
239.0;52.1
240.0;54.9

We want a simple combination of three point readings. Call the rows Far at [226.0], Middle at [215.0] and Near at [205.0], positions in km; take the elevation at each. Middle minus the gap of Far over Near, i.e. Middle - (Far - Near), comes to 57.5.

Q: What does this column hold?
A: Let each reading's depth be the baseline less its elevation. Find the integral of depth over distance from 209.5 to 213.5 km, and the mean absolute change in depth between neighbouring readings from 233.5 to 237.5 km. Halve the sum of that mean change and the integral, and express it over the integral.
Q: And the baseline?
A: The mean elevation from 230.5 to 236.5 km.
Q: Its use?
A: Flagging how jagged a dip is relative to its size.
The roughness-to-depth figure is 0.24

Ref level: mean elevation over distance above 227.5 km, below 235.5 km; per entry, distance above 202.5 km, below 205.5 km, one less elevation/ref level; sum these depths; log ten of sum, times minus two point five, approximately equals 5.1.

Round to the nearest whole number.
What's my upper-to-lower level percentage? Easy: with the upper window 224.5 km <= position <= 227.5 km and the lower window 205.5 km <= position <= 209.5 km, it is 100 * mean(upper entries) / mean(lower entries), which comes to 101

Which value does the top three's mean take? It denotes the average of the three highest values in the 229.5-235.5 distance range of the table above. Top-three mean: 59.7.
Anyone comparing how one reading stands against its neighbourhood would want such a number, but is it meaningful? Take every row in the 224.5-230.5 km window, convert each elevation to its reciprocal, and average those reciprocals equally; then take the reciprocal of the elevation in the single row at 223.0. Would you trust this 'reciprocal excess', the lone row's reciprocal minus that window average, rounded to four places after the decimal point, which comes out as -0.0011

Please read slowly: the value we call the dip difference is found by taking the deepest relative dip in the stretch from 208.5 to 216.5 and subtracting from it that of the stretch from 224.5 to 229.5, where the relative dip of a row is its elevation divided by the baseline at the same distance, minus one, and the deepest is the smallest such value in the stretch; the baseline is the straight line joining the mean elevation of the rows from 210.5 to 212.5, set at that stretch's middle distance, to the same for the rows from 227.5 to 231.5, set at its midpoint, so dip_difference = -0.05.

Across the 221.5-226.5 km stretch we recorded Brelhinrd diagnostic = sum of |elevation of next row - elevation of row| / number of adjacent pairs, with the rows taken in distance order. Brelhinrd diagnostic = 2.3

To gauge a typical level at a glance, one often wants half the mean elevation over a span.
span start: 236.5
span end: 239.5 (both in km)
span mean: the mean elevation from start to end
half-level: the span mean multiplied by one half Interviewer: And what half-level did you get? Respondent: 25.9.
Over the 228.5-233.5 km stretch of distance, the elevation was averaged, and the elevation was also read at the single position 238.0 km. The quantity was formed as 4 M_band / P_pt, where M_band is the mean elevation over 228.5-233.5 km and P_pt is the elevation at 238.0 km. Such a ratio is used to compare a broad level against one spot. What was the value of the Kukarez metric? 4.55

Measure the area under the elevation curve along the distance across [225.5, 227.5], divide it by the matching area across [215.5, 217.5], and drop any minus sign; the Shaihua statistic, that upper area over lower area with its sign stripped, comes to 1.02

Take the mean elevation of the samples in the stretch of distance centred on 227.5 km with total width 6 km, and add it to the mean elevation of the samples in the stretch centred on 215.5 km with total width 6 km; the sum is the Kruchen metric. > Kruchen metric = 119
